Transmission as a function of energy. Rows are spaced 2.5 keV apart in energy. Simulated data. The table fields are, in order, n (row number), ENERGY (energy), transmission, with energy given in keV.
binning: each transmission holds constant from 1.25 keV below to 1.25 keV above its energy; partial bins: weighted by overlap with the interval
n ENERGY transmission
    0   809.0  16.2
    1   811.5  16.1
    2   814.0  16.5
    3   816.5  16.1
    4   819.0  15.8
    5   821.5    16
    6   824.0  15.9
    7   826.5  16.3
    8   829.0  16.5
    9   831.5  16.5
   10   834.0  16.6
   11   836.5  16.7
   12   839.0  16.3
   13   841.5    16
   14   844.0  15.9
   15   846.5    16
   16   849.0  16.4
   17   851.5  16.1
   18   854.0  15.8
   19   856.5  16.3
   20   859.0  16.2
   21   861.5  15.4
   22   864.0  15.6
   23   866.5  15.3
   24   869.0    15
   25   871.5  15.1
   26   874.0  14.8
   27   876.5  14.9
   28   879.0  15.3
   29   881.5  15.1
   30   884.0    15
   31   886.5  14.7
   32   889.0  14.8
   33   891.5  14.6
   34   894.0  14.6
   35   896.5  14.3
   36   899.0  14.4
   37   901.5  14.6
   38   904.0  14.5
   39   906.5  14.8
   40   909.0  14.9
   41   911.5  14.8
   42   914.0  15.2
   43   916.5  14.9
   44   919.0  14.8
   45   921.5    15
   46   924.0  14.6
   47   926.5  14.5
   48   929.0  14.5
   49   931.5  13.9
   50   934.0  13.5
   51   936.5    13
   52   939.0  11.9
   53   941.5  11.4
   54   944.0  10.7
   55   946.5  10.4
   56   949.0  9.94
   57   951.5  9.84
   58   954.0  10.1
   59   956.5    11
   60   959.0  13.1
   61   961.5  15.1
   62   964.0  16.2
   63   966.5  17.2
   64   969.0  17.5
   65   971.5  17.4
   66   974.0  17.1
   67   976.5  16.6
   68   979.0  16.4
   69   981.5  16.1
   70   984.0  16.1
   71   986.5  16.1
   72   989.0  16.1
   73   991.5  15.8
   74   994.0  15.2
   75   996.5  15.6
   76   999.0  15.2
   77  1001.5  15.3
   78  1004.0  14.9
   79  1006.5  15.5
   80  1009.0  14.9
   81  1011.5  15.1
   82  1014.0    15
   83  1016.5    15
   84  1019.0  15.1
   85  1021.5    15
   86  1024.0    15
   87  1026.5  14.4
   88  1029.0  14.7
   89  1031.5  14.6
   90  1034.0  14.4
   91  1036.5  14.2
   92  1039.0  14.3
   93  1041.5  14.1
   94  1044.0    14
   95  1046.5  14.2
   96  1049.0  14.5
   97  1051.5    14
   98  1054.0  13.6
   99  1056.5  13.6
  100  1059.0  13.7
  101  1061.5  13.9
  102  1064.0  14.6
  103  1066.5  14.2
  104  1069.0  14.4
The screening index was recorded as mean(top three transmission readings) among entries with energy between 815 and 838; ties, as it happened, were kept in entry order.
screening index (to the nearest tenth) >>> 16.6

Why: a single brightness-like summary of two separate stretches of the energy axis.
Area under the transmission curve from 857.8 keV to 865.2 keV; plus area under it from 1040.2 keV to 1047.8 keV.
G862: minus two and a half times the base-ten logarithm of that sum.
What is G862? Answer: -5.87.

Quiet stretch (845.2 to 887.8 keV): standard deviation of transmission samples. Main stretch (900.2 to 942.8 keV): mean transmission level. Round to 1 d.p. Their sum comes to 14.7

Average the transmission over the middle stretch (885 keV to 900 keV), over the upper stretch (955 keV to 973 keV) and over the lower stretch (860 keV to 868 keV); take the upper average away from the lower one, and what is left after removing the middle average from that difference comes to -14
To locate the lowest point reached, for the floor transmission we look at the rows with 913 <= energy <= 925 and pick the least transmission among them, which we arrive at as 14.6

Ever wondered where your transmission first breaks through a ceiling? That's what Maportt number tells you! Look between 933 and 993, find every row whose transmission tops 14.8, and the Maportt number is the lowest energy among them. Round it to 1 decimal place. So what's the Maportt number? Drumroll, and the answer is 961.5 keV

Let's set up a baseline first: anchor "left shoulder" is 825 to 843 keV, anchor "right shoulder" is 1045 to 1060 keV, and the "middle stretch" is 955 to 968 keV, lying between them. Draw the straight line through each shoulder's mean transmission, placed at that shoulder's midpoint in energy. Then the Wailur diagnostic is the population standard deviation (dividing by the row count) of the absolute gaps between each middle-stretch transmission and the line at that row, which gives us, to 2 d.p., 1.28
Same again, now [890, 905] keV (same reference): 0.12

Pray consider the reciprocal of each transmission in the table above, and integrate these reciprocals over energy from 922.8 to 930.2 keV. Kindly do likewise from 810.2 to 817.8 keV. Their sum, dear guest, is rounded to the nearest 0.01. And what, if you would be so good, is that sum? 0.98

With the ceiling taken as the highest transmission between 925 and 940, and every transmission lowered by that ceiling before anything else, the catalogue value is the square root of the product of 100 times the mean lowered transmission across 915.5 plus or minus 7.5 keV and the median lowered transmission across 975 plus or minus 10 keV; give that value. 10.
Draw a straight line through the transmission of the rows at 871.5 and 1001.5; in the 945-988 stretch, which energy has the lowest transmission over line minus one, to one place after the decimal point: 951.5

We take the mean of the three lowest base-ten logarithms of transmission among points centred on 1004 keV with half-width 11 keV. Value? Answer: 1.17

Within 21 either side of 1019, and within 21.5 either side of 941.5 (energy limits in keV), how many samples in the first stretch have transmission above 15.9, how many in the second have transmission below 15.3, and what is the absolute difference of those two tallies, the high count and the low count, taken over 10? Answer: 1.7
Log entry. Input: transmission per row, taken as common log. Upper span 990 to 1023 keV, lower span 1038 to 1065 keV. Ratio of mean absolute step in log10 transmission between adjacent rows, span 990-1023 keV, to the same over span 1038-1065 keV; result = 1.0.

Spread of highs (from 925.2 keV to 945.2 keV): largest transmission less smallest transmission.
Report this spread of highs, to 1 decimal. 3.8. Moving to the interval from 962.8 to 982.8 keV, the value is 1.4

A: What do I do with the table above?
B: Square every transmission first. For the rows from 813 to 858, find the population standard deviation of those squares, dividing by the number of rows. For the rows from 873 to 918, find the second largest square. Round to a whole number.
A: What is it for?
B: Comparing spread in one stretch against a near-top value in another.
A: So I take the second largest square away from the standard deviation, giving -222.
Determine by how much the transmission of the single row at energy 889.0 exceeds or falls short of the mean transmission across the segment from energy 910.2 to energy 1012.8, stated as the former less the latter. 0.3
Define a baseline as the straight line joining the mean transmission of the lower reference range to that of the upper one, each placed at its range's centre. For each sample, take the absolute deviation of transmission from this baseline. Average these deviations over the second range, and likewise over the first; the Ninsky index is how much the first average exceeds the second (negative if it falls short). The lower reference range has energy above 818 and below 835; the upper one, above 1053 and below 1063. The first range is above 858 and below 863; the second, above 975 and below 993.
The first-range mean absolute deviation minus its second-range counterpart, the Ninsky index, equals -1.3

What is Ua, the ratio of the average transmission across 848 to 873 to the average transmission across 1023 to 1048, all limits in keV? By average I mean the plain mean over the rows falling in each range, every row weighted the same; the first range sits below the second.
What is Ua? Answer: 1.09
